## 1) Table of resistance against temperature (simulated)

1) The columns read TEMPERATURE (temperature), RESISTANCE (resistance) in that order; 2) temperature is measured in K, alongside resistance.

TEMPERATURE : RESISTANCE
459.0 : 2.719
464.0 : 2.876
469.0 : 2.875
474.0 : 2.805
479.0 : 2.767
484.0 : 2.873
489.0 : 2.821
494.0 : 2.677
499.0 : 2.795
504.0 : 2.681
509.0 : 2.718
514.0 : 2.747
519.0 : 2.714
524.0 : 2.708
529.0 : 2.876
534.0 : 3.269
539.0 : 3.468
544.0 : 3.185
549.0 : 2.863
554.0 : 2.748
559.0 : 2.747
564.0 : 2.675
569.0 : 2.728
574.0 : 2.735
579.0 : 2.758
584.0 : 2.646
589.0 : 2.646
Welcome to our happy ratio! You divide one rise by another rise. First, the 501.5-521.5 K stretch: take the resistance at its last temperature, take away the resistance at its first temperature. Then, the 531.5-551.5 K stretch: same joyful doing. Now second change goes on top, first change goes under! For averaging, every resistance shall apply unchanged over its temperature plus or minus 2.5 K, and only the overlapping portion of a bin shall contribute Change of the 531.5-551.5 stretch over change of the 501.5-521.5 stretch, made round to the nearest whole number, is -12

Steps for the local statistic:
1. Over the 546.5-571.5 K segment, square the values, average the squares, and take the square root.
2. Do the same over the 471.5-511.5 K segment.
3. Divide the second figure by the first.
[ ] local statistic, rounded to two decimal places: 1.01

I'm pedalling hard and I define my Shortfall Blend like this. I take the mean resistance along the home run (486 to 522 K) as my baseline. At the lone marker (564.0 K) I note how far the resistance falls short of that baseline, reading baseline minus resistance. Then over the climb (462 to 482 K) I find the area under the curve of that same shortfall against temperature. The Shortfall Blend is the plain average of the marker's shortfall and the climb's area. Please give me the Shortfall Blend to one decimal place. -0.9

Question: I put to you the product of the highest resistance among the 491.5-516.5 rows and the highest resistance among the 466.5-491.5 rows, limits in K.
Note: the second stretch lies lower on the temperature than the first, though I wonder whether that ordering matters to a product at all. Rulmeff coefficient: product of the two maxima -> 8.0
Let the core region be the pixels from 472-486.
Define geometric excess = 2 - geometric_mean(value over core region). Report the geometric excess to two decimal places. -0.81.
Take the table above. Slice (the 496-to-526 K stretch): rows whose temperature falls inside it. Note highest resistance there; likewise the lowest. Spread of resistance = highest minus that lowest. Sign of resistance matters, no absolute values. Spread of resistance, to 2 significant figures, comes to 0.11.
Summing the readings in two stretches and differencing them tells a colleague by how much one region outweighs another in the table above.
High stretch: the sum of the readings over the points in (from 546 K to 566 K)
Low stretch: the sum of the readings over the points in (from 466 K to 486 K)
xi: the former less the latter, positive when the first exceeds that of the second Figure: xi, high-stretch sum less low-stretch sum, -0.3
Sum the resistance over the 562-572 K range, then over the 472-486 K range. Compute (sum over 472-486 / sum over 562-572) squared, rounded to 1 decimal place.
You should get 2.4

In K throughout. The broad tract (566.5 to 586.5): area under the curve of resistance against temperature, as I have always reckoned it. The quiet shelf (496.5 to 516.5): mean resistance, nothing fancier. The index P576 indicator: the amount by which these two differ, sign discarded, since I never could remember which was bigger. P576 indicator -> 51.6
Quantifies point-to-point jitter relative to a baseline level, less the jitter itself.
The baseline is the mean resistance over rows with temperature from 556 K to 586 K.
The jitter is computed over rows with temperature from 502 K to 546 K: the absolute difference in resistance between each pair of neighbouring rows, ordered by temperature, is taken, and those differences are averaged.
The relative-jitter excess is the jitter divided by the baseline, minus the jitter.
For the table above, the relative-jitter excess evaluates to -0.091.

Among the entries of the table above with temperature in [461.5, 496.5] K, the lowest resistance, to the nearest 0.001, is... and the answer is 2.677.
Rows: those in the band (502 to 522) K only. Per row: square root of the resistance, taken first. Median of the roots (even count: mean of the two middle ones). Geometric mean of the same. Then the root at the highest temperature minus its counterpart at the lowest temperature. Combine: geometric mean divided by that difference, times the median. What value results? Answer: 270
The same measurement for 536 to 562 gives -14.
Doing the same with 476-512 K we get -187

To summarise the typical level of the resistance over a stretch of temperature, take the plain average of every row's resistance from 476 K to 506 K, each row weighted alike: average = 2.77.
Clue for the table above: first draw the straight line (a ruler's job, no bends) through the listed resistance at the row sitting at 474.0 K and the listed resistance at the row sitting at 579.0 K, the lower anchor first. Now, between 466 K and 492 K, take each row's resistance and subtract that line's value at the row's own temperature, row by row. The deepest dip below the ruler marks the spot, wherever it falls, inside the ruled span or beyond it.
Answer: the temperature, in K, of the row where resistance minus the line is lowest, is 479.0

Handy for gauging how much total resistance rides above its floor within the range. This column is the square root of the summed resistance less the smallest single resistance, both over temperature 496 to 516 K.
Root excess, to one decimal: 2.9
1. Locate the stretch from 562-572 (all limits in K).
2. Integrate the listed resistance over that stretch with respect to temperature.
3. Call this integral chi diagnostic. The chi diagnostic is 27.0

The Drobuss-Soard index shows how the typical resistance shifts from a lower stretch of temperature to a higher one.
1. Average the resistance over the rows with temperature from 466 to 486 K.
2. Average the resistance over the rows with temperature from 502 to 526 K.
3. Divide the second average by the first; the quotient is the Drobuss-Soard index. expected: 0.96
